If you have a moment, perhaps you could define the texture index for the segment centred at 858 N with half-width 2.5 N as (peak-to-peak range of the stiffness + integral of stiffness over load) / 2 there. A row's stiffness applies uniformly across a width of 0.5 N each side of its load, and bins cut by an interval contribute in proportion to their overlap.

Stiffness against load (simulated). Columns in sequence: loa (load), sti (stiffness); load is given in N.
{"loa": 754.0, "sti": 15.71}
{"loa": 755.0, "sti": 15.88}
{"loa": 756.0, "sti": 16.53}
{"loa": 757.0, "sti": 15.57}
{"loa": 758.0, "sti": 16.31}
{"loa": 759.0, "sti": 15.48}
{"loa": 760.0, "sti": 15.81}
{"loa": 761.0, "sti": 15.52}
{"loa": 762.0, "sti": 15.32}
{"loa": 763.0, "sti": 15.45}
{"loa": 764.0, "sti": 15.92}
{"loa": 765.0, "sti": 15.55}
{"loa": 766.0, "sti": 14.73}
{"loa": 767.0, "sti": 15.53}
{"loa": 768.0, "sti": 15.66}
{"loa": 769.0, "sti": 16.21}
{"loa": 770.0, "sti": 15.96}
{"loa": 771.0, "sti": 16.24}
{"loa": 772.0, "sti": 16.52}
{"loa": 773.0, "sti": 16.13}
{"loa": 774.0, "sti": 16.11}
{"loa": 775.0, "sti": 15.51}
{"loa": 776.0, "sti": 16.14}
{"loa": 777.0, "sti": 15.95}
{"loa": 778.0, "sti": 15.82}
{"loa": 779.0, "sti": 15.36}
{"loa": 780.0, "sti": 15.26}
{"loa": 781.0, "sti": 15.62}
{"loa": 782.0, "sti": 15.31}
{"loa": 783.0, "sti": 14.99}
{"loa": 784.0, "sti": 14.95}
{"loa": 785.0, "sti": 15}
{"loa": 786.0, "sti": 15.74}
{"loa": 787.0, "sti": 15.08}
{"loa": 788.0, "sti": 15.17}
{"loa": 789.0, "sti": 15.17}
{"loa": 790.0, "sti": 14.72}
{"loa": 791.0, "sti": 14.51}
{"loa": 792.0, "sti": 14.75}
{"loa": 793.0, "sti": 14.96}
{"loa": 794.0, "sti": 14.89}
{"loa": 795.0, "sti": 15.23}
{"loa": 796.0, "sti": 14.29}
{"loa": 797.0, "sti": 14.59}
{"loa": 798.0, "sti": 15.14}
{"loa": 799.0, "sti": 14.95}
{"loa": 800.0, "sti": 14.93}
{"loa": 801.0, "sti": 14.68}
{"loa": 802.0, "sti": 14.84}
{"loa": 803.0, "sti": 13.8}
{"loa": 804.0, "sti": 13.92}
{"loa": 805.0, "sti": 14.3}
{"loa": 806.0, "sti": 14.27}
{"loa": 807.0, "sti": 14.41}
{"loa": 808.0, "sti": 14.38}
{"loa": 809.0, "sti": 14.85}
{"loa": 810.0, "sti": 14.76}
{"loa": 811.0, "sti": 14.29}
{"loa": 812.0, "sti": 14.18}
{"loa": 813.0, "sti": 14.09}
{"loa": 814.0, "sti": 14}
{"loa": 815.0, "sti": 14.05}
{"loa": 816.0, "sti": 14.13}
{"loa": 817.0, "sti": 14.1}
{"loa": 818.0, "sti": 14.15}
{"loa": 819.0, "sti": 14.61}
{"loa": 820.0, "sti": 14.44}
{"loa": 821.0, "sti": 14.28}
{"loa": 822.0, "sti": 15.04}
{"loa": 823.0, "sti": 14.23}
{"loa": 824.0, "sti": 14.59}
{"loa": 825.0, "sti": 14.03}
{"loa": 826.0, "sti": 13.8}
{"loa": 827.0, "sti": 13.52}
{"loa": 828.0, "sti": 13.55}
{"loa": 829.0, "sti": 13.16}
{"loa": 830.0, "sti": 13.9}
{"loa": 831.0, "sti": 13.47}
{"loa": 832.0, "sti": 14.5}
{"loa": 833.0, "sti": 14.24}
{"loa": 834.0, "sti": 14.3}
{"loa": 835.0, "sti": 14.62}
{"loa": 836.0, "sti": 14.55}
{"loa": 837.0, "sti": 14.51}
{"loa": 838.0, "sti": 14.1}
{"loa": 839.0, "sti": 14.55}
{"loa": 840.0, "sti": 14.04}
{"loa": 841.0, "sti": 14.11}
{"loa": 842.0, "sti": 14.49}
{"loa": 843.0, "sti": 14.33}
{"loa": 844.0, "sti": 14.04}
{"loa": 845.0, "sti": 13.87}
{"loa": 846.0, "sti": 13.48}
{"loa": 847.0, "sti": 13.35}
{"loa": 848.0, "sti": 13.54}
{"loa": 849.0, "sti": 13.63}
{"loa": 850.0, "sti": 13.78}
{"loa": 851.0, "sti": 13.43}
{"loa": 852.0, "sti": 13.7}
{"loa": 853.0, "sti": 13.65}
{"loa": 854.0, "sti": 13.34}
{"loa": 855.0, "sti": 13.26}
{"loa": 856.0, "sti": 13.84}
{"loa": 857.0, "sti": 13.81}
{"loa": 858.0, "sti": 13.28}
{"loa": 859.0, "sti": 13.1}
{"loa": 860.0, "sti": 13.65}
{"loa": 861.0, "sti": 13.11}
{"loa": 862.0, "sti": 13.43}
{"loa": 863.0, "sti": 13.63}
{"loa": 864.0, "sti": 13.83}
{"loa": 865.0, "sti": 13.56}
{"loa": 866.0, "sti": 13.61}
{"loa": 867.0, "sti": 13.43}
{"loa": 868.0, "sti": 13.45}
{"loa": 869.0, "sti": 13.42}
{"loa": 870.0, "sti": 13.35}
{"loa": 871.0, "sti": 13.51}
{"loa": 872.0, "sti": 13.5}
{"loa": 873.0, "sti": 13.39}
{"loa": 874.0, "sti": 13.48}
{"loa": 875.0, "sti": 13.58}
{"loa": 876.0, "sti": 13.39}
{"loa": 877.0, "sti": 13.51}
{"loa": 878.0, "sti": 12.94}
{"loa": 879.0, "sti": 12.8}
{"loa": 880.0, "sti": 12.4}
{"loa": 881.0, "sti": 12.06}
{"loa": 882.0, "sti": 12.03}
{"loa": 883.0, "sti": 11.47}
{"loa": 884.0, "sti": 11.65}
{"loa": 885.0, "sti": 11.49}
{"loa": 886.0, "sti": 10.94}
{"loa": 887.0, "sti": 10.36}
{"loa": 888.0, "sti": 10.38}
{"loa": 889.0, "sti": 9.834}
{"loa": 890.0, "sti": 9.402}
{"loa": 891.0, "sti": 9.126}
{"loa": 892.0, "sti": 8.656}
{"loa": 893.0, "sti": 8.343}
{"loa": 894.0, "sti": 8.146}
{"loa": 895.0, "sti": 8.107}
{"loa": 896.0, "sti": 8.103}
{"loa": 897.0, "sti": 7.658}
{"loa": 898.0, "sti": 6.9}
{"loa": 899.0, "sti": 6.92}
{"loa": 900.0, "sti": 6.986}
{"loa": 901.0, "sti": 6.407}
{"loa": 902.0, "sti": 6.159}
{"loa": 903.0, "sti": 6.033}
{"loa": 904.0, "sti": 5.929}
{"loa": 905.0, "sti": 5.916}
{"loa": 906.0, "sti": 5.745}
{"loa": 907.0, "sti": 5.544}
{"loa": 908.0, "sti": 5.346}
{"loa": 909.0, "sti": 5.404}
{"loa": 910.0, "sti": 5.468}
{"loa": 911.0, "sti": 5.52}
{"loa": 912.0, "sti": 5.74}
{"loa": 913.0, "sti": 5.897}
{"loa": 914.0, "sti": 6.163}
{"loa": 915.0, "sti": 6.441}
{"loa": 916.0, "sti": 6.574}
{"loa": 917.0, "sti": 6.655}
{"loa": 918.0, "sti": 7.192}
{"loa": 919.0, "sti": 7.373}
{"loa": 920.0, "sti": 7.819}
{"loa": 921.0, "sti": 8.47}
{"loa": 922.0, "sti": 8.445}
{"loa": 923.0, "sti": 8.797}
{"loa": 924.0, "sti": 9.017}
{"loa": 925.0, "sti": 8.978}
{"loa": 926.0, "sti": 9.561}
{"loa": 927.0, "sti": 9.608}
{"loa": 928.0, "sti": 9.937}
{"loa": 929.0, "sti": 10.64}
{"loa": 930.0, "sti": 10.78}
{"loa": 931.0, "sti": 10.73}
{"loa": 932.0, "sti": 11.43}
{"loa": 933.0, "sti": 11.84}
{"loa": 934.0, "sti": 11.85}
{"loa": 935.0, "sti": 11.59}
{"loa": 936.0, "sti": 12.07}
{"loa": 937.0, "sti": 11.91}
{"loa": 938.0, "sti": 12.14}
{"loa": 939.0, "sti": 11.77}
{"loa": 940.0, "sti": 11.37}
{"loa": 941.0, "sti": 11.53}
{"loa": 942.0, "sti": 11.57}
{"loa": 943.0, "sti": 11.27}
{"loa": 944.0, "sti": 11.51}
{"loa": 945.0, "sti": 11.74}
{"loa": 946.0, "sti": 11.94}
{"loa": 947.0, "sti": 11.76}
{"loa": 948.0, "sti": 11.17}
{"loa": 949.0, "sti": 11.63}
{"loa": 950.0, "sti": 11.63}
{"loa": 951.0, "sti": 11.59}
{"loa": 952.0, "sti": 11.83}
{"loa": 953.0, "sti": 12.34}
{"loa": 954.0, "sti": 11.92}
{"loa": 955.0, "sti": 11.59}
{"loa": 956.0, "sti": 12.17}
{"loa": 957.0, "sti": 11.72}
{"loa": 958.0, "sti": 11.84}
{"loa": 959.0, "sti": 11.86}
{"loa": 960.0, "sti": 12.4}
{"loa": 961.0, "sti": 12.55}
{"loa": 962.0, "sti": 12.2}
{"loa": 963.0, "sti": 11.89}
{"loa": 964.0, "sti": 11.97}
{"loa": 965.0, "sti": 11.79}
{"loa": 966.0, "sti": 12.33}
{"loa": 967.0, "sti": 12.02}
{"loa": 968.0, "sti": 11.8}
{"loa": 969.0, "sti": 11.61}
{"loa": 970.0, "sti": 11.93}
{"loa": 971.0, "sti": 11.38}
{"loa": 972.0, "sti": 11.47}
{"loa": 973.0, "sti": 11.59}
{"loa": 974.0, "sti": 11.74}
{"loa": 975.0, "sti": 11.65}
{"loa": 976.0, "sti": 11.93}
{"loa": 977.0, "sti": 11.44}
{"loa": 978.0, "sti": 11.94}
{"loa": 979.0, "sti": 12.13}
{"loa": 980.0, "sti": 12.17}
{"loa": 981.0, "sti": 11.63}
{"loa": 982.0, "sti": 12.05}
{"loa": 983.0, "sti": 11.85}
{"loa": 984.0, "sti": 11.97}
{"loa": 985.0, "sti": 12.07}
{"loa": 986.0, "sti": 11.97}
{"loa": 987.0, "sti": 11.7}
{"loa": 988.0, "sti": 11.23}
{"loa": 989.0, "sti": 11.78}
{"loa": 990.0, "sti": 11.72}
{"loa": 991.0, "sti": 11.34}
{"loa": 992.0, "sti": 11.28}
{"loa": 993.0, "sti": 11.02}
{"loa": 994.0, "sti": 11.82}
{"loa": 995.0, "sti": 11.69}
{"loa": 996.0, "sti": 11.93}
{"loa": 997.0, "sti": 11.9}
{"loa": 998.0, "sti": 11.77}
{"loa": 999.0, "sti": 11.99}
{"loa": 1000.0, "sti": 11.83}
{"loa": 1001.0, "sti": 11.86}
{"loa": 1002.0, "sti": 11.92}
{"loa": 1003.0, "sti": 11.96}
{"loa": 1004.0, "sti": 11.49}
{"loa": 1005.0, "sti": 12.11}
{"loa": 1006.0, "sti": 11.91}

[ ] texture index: 34.2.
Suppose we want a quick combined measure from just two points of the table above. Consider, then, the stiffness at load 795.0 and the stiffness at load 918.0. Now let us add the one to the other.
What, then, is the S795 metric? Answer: 22.4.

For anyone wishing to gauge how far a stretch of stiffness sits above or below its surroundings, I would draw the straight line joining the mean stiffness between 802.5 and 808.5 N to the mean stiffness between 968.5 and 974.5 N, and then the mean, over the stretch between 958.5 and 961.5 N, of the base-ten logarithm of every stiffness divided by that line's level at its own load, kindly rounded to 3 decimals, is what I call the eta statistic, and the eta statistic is 0.017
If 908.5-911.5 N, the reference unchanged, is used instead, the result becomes -0.362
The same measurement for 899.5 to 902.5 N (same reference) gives -0.291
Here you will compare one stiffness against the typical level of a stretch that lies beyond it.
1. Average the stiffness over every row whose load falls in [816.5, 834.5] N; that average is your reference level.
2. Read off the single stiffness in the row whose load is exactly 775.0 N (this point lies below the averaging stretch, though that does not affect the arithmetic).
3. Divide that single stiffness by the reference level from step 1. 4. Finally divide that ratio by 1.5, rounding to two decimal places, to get 0.73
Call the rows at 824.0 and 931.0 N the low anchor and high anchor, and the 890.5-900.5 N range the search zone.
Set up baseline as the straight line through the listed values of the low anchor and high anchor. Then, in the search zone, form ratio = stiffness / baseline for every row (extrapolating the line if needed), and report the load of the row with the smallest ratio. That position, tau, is 898.0 N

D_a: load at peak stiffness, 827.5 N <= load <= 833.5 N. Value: 832.0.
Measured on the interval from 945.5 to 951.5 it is 946.0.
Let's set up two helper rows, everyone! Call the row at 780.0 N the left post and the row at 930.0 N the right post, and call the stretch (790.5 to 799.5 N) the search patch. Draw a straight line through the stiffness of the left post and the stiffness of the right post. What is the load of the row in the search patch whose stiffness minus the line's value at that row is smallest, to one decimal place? 796.0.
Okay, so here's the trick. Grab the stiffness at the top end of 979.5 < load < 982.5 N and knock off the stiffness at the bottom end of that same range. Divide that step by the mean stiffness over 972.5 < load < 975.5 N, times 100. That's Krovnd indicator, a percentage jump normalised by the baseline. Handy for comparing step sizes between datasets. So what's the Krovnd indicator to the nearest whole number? -1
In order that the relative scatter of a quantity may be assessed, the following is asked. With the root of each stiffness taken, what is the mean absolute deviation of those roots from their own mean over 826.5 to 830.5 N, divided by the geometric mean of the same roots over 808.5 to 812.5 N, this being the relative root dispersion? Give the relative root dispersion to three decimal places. 0.007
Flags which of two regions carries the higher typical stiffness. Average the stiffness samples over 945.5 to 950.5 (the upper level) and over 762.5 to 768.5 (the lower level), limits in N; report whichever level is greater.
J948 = 15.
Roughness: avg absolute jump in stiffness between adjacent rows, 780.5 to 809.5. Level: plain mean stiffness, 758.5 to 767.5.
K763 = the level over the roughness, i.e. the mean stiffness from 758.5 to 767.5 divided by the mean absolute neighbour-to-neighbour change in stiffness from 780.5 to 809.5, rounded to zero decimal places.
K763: 52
